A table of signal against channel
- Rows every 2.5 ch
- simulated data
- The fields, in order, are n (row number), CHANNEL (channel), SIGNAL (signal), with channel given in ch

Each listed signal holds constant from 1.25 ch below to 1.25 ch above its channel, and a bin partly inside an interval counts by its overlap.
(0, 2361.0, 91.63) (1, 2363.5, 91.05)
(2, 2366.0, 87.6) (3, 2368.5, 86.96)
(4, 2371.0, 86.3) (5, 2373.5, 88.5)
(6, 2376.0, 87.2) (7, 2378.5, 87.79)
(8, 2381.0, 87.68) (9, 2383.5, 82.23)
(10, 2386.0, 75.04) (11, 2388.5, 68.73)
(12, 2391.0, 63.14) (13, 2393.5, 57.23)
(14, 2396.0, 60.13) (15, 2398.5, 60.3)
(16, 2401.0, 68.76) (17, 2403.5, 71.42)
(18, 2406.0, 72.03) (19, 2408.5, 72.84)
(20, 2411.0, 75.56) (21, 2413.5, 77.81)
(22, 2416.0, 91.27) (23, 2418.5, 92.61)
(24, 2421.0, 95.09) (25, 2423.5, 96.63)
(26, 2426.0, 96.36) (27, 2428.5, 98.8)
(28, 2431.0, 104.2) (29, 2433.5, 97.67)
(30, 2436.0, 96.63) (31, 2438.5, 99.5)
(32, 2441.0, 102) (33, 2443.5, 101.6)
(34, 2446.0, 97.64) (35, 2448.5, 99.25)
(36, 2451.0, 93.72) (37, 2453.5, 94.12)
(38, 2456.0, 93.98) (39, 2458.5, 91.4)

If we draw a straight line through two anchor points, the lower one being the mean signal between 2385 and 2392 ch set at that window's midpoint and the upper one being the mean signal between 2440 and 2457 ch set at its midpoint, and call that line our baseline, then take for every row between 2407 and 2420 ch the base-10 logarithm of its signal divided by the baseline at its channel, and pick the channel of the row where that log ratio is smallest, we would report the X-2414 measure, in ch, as 2408.5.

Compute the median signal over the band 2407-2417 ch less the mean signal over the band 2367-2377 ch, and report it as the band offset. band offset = -11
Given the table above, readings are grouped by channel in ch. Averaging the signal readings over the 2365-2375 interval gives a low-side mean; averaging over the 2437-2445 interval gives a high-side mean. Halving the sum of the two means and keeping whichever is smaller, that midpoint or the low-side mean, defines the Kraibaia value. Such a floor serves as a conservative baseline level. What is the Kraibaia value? 87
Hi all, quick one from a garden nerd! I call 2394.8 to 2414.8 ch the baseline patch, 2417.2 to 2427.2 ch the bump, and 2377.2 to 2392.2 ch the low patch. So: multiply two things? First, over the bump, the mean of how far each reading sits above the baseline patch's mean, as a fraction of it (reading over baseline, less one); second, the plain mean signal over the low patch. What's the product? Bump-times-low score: 28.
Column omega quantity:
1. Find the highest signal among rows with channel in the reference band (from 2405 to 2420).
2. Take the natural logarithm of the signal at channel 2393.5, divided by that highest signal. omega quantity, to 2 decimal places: -0.48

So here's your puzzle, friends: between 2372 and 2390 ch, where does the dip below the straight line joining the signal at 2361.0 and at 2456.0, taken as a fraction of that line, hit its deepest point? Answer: 2388.5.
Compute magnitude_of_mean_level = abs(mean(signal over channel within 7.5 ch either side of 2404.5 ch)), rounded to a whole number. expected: 70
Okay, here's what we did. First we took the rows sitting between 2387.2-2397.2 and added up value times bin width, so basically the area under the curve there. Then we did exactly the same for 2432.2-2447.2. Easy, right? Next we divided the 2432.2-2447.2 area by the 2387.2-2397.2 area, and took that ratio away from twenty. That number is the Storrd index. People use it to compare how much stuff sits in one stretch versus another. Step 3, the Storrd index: 17.6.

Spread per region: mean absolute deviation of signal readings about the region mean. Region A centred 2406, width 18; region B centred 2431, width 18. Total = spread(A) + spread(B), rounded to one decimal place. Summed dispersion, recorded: 5.8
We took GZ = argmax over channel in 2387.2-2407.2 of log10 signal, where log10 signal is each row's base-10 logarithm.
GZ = 2406.0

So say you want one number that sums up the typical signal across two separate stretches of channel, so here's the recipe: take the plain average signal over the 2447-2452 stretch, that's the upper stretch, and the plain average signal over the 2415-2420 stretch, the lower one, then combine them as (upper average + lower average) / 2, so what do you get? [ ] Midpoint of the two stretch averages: 94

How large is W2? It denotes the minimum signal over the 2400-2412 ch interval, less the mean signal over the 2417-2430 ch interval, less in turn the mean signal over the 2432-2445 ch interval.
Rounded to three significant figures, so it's -127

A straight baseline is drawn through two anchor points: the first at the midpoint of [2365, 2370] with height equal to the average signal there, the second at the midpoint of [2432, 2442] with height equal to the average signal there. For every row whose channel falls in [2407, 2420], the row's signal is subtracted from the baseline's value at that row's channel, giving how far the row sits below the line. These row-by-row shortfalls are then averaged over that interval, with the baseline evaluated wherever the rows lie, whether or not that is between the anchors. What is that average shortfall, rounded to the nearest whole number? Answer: 13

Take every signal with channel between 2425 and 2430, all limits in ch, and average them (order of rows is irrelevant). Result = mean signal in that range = 98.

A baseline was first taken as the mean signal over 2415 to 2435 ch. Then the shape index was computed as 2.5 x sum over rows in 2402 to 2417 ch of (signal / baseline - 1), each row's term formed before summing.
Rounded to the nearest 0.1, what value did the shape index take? -3.1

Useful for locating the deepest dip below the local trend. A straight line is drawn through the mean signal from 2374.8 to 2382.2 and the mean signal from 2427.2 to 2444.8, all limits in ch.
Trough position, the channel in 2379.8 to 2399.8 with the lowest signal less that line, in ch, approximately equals 2393.5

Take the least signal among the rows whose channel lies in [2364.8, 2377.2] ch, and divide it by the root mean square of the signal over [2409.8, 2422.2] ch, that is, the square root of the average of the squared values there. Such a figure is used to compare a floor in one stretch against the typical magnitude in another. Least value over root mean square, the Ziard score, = 0.99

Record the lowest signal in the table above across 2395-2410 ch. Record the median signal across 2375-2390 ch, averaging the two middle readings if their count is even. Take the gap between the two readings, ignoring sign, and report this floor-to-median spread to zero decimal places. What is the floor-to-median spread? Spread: 25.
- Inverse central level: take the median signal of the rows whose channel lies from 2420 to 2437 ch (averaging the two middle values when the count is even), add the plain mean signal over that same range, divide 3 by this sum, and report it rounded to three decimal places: 0.015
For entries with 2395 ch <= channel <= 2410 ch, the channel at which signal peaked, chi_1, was 2408.5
